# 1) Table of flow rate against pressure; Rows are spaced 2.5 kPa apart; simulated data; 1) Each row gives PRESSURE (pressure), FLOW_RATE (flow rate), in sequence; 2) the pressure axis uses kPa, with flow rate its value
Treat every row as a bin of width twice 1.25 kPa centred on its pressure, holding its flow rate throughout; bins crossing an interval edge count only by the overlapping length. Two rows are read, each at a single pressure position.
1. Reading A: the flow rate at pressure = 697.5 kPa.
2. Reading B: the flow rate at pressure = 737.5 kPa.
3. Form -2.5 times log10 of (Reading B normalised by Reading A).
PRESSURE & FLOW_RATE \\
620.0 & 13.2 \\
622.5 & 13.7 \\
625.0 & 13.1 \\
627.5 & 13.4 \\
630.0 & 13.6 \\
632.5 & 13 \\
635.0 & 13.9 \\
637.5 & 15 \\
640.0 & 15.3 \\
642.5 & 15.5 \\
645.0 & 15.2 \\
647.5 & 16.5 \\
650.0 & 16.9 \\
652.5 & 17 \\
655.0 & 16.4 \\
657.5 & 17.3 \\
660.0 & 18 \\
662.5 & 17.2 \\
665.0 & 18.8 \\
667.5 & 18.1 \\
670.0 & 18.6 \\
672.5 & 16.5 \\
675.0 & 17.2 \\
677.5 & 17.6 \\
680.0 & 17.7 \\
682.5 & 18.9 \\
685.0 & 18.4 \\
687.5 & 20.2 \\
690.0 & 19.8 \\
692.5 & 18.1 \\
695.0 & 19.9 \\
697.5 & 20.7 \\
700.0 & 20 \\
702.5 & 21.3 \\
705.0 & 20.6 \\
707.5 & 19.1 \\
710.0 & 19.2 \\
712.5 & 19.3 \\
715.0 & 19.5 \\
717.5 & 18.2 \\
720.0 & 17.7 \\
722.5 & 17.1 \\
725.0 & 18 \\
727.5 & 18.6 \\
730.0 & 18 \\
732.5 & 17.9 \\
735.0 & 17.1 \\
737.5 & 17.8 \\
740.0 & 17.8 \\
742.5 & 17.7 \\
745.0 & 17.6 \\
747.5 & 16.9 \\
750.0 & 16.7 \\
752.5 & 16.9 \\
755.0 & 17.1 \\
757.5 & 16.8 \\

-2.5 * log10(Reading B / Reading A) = 0.16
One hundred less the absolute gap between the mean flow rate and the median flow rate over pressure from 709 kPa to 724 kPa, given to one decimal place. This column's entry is 99.8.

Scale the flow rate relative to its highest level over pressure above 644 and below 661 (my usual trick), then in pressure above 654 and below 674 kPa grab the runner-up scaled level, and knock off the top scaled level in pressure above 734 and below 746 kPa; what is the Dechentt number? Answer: 0.04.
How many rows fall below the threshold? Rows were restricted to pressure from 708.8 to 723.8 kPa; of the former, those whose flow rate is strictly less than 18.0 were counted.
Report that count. 2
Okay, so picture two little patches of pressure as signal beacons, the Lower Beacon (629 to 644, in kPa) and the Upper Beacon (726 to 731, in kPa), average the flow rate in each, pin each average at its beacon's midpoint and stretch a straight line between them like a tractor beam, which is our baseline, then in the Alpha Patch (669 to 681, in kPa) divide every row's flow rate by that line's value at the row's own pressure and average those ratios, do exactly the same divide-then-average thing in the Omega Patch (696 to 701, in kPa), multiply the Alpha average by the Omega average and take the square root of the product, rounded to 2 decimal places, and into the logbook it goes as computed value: 1.14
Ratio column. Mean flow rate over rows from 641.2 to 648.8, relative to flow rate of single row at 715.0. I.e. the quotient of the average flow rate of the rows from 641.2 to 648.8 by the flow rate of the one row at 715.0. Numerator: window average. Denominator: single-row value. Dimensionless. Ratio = 0.81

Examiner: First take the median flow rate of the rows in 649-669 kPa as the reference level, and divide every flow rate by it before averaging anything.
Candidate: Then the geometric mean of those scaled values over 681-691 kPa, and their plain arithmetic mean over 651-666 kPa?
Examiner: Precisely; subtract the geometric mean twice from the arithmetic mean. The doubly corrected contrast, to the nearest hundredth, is -1.23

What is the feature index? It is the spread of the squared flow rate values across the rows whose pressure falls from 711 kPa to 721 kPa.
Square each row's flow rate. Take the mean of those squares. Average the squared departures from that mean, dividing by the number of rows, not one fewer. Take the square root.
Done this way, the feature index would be 28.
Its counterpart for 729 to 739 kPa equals 12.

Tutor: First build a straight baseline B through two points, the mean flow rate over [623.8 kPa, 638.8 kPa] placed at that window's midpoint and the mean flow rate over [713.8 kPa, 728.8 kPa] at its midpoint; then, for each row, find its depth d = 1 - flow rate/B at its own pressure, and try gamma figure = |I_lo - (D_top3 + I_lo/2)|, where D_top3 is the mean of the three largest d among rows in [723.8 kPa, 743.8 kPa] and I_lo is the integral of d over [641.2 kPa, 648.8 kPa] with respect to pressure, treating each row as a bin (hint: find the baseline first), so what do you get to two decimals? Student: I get 0.44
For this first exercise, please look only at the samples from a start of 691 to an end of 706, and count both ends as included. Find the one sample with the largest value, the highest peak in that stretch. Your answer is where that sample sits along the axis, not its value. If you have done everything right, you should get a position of 702.5 kPa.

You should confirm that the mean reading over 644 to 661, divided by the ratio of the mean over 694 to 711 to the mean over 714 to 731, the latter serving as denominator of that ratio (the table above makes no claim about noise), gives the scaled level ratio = 15.1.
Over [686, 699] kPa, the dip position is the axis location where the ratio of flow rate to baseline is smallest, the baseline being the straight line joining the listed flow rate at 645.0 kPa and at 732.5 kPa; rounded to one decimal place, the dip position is 692.5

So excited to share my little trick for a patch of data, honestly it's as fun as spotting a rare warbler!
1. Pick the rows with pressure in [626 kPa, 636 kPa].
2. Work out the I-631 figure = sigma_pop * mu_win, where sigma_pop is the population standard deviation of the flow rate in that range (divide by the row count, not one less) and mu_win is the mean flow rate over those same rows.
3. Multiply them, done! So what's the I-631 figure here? 4.4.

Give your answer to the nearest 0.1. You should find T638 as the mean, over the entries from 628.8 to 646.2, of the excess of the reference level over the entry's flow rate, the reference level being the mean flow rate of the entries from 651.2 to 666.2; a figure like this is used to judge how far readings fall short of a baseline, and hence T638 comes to 2.9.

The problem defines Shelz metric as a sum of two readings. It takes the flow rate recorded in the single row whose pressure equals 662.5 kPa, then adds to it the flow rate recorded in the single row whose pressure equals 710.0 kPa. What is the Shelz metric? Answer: 36.4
